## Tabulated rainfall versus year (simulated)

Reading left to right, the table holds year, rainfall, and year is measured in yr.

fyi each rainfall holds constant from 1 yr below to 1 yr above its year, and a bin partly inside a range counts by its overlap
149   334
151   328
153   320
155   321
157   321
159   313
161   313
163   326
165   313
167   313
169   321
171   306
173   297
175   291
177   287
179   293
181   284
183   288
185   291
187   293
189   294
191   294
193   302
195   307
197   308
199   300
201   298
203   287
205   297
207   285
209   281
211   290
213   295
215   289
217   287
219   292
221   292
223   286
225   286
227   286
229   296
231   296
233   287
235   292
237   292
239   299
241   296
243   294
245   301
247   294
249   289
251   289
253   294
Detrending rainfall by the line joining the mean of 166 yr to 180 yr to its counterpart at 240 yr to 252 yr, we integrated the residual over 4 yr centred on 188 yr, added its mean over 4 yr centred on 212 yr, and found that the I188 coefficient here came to -29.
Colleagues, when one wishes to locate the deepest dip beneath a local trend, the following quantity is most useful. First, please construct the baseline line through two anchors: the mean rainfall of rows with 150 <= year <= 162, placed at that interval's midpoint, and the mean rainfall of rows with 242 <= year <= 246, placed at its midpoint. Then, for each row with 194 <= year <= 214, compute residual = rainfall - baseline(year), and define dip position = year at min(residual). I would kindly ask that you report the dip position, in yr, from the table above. 209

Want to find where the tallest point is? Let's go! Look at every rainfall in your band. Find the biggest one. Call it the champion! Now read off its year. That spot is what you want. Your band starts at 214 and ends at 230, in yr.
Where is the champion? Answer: 229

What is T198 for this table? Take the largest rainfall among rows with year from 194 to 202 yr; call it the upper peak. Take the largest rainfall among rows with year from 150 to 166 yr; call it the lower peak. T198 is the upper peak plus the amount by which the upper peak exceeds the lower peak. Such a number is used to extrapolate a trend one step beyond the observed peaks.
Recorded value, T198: 288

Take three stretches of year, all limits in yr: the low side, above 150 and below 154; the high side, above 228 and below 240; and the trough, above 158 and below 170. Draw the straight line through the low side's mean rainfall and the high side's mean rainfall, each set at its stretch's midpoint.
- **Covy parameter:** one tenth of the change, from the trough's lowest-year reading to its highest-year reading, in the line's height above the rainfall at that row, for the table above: -1.2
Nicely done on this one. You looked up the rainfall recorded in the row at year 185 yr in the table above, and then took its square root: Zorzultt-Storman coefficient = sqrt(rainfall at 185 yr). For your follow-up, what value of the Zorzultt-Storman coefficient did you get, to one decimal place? 17.1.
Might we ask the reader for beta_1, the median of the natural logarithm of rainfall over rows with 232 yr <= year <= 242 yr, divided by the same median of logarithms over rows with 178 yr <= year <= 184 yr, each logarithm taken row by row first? 1.002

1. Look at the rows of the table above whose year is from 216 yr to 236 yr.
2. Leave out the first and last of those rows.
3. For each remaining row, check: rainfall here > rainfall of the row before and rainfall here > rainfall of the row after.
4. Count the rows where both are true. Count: 0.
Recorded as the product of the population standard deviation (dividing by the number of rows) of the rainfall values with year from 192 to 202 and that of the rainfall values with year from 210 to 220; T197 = 11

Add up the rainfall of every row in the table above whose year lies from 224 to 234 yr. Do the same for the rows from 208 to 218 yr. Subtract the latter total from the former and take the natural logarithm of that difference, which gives 2.20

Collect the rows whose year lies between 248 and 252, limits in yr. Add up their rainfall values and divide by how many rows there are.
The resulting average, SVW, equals 289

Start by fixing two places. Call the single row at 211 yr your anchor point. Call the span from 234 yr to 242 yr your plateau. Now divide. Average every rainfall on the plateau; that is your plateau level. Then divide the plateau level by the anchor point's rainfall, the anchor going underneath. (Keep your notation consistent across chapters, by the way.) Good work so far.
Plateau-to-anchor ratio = 1.02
